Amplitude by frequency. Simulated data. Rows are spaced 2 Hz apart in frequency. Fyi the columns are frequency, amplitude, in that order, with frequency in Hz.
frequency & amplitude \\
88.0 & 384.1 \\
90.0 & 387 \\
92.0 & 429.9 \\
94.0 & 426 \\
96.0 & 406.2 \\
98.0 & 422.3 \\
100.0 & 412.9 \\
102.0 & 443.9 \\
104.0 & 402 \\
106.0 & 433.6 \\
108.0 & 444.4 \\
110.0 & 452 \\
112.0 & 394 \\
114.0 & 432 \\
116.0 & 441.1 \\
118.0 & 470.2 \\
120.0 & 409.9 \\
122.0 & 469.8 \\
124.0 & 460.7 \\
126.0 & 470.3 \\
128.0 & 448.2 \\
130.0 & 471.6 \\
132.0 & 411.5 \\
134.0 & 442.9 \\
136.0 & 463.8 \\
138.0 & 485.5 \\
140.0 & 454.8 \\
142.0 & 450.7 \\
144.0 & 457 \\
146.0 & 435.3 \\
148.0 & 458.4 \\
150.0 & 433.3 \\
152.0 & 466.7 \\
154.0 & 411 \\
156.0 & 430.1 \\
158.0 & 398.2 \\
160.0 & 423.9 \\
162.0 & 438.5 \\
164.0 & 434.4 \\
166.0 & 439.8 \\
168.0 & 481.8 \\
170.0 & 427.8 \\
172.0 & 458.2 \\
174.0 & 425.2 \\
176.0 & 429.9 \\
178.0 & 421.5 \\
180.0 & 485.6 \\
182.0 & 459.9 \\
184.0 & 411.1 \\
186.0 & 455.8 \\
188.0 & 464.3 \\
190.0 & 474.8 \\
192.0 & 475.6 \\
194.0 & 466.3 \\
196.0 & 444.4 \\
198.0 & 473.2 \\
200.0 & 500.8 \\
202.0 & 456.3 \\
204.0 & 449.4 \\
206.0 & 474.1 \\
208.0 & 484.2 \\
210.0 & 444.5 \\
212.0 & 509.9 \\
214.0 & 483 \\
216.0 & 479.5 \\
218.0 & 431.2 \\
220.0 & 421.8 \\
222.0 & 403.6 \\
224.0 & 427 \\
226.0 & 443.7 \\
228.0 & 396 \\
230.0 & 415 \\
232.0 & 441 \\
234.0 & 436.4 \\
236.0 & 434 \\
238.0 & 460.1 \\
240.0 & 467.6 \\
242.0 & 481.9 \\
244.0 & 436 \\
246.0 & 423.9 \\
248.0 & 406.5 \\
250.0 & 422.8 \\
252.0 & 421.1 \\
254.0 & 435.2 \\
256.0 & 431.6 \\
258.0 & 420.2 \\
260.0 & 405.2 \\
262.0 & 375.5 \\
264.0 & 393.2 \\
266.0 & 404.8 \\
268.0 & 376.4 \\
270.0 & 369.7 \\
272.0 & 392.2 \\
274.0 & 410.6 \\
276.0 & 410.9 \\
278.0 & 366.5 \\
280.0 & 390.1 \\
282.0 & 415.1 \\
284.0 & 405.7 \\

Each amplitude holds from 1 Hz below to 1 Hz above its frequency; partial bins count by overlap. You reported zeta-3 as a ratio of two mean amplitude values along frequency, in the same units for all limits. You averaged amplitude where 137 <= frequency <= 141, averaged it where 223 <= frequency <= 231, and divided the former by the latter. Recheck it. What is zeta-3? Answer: 1.12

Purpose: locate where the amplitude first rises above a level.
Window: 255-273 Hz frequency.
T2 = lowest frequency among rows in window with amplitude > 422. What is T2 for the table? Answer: 256.0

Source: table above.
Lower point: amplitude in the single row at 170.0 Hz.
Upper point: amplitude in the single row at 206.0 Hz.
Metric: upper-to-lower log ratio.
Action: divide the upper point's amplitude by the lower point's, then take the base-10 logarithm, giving 0.045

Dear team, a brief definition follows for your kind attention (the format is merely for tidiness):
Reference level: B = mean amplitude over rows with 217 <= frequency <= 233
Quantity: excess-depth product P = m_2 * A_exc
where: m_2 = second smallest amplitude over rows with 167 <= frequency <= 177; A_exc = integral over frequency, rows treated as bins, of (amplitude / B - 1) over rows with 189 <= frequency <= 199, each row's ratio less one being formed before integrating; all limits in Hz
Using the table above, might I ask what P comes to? 450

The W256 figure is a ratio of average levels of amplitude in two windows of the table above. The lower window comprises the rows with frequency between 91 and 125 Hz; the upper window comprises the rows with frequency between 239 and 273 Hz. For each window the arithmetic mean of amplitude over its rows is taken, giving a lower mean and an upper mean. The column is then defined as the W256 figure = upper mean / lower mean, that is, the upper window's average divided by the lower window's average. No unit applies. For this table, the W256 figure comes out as 0.96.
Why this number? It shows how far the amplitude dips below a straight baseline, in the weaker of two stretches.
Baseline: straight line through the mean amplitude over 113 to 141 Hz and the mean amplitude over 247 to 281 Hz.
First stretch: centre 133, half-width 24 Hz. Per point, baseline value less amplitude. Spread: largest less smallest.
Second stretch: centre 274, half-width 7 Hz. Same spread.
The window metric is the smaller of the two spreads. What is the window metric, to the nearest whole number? 44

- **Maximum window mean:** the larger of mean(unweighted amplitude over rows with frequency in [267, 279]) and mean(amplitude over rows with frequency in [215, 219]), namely 455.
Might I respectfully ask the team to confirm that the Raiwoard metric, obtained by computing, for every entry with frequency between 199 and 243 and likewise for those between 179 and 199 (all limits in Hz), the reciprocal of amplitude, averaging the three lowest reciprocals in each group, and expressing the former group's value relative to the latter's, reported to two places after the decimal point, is 0.96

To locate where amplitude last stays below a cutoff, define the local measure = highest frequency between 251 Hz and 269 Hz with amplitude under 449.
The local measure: 268.0 Hz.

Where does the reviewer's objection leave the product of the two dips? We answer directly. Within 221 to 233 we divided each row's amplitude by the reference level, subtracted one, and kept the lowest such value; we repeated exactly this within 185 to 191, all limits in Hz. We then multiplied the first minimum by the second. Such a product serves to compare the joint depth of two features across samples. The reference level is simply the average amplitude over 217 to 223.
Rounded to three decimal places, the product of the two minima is -0.005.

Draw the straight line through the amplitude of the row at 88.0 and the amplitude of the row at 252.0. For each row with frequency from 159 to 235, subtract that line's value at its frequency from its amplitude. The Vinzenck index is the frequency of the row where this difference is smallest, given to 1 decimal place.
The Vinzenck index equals 228.0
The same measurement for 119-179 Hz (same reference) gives 158.0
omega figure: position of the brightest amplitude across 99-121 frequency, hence 118.0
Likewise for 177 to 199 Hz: 180.0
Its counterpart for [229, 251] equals 242.0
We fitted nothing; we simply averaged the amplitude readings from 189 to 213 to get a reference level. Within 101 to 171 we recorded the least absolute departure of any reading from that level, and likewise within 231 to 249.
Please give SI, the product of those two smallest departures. 2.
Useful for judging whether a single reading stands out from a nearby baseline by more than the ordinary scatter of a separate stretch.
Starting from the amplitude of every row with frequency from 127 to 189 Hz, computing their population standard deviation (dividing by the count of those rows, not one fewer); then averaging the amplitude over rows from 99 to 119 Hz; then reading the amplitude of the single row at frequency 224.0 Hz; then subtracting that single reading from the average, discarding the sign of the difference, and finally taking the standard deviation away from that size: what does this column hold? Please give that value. -17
